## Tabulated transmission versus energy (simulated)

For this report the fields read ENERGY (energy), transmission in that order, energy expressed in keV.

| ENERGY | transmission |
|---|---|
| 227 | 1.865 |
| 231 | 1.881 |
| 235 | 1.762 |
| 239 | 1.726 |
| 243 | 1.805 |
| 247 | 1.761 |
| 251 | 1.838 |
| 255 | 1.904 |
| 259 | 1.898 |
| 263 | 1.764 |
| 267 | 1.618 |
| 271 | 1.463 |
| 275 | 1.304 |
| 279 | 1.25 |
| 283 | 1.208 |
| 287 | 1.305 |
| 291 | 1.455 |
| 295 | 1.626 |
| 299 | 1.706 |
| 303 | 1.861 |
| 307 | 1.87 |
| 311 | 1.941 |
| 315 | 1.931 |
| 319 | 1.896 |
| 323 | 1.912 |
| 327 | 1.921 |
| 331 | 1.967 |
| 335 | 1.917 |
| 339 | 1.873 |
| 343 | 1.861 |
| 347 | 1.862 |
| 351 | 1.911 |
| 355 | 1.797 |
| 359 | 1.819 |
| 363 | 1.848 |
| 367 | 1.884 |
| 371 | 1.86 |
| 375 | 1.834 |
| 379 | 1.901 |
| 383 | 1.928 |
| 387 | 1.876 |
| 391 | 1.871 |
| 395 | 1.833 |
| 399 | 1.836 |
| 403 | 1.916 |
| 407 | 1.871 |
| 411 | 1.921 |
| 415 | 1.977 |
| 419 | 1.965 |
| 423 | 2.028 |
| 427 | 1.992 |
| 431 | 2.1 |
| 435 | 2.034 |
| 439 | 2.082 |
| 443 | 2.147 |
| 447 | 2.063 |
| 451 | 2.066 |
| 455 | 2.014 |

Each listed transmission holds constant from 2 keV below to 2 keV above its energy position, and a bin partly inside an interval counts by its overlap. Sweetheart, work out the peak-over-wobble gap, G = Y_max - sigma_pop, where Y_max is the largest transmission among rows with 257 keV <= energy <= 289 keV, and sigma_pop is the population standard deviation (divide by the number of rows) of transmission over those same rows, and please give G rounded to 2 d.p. 1.66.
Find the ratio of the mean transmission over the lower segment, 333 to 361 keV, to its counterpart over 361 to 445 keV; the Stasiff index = 0.96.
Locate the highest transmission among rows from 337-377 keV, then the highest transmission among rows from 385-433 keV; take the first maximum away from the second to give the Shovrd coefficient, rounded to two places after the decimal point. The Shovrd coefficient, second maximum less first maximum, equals 0.19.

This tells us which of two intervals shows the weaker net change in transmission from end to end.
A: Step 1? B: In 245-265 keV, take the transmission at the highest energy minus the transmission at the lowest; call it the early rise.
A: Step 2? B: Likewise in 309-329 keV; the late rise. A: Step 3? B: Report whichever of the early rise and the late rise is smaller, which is -0.02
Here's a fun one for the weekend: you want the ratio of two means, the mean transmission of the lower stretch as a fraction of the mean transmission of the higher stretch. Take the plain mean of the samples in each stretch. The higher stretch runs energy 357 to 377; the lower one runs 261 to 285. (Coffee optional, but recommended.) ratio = 0.78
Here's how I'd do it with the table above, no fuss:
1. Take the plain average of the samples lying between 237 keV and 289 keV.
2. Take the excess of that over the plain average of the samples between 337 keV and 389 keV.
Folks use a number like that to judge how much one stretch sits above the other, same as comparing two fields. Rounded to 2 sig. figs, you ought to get -0.26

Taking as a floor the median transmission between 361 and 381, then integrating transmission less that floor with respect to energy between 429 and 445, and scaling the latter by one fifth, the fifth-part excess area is 0.74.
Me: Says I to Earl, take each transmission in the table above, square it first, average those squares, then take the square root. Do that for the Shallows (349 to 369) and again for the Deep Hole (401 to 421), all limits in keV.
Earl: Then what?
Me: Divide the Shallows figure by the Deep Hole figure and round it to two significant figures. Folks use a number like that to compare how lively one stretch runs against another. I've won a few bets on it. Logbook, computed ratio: 0.96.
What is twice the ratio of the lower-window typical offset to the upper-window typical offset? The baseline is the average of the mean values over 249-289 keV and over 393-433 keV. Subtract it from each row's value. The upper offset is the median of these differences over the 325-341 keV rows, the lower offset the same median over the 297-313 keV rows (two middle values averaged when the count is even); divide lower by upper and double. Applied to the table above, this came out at 1.4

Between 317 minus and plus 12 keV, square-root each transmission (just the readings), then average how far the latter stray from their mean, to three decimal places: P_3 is 0.007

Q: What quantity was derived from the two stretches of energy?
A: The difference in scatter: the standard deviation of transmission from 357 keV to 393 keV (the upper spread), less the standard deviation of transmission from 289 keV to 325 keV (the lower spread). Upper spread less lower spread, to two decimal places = -0.13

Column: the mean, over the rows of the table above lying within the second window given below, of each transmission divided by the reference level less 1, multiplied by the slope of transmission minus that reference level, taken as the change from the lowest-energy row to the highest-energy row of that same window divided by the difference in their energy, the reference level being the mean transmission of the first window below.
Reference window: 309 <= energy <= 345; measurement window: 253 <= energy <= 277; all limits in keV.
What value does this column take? 0.0040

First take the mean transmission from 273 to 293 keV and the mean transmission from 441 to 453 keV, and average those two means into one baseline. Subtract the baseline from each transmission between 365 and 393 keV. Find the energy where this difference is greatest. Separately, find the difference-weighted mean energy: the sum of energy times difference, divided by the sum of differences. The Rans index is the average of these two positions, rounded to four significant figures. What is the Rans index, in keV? 381.1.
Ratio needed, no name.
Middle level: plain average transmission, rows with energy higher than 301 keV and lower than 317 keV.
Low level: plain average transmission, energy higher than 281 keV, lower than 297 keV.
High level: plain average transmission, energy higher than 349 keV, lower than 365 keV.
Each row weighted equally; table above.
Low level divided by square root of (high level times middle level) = 0.75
